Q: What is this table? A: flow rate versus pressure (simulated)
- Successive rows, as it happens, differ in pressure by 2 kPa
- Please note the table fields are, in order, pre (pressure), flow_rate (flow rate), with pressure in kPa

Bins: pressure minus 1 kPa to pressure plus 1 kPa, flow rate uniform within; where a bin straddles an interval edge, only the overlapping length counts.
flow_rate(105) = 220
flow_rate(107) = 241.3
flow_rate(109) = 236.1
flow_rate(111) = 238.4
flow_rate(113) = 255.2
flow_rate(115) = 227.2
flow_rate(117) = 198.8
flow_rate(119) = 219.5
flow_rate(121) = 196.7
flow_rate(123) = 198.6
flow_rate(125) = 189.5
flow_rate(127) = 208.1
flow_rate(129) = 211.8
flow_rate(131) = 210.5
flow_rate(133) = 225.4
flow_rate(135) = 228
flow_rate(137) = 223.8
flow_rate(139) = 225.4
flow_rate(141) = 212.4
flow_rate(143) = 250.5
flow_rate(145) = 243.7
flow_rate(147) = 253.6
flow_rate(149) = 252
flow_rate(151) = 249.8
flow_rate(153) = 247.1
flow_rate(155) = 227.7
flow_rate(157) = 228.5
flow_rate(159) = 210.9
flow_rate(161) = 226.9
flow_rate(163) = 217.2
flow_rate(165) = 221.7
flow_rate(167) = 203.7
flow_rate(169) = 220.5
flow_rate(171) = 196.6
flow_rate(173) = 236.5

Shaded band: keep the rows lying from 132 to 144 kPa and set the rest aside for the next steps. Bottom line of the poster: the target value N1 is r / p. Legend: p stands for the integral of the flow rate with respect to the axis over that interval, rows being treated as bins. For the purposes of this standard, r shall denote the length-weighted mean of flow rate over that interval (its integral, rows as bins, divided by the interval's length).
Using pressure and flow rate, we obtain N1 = 0.08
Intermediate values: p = 2731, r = 228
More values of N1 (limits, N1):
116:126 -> 0.10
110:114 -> 0.25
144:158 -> 0.07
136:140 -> 0.25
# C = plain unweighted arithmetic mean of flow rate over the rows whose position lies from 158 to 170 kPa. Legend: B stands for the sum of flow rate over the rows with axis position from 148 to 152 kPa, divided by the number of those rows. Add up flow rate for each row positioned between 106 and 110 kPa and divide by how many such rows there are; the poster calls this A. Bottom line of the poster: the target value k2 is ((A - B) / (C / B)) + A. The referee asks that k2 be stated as 225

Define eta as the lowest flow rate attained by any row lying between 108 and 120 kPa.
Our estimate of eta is 198.8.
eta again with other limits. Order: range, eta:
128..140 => 210.5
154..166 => 210.9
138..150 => 212.4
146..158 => 227.7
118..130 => 189.5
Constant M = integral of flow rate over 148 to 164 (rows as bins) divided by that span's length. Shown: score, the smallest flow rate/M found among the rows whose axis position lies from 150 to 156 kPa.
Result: 0.98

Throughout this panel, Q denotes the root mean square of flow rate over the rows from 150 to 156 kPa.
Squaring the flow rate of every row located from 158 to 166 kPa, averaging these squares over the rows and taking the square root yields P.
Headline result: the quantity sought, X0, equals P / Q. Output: 0.91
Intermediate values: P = 219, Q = 242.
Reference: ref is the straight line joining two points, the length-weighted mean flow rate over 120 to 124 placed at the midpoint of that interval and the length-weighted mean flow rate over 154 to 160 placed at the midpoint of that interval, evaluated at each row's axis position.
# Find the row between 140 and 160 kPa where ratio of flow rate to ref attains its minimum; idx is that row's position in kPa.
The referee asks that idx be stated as 159 kPa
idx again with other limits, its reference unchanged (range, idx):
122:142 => 125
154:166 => 159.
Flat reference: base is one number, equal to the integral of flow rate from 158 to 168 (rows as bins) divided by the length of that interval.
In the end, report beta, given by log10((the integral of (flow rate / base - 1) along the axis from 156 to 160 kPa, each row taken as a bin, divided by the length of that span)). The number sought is -1.78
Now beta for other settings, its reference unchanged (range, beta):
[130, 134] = -2.06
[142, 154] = -0.81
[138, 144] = -1.21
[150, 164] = -1.20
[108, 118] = -1.16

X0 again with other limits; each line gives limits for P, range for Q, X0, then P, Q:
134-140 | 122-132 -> 1.11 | 226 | 204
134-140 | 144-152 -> 0.90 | 226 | 250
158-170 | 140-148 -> 0.90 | 217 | 241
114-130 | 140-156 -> 0.85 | 207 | 242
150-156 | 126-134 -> 1.13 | 242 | 214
